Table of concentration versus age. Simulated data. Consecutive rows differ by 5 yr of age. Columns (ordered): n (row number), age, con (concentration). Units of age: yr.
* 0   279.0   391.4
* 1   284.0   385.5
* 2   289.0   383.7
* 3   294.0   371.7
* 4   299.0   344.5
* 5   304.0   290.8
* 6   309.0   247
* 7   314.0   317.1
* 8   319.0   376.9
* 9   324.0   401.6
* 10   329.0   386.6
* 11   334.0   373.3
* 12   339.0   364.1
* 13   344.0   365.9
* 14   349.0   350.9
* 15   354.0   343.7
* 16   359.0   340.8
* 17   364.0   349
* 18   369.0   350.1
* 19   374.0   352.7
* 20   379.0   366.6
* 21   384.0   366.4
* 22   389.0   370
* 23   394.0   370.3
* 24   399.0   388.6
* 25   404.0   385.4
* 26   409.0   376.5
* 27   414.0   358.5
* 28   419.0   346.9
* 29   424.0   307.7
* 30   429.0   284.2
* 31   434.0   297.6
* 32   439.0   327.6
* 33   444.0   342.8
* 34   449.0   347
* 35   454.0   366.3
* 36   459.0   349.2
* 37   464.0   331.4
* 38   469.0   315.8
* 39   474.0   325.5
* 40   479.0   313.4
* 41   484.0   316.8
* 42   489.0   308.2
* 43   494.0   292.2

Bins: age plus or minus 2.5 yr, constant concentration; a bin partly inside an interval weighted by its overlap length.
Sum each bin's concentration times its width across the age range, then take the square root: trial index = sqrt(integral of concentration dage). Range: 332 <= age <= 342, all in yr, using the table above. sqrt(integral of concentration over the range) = 60.7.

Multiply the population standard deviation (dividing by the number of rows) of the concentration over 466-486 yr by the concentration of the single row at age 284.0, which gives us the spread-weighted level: 1763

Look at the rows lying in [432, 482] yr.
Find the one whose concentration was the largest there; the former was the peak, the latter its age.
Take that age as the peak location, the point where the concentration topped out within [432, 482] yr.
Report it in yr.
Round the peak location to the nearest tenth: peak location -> 454.0 yr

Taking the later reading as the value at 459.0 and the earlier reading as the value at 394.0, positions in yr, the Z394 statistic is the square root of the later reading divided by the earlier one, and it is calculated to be 0.97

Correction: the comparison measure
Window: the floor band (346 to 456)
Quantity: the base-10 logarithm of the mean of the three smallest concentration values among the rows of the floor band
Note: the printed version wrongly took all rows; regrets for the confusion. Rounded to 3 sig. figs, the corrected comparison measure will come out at 2.47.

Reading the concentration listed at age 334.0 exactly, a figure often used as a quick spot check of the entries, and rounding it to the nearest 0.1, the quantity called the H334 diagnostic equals 373.3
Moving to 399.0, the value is 388.6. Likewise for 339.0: 364.1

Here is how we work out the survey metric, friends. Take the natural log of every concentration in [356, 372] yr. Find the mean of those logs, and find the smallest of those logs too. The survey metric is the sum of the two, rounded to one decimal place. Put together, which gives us 11.7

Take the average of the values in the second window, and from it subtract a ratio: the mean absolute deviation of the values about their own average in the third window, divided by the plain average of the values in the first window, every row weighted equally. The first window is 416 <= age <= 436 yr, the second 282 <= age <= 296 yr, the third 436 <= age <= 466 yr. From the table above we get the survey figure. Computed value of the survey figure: 380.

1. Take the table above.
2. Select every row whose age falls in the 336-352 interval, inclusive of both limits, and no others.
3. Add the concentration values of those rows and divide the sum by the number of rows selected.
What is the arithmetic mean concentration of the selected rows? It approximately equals 360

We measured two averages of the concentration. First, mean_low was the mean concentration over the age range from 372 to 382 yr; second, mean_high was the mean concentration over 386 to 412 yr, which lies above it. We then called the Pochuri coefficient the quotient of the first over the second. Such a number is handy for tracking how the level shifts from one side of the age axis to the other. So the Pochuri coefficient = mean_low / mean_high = 0.95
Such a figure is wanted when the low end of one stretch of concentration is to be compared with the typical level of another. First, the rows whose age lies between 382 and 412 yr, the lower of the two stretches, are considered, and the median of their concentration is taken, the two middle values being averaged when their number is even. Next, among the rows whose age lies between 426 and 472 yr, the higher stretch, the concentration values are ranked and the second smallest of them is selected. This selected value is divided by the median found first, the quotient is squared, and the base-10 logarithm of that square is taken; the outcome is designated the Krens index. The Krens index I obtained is -0.20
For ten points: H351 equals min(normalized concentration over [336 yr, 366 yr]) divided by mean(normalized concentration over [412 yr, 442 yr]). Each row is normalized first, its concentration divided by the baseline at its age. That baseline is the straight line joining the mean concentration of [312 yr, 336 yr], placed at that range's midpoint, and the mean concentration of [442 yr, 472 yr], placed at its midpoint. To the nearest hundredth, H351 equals 1.02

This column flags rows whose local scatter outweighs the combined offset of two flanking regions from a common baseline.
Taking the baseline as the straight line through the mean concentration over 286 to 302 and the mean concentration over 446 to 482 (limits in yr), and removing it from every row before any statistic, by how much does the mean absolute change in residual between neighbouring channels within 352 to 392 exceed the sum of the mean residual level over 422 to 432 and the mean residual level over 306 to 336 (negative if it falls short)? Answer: 63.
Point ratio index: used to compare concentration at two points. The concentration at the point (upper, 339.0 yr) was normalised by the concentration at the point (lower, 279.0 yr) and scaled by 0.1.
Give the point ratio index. 0.093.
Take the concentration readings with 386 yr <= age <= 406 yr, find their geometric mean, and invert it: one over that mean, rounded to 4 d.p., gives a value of 0.0026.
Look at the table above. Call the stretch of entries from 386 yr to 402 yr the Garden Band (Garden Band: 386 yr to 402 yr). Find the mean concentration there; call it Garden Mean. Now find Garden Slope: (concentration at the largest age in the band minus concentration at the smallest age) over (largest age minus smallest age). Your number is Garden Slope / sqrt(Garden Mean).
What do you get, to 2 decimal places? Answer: 0.10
